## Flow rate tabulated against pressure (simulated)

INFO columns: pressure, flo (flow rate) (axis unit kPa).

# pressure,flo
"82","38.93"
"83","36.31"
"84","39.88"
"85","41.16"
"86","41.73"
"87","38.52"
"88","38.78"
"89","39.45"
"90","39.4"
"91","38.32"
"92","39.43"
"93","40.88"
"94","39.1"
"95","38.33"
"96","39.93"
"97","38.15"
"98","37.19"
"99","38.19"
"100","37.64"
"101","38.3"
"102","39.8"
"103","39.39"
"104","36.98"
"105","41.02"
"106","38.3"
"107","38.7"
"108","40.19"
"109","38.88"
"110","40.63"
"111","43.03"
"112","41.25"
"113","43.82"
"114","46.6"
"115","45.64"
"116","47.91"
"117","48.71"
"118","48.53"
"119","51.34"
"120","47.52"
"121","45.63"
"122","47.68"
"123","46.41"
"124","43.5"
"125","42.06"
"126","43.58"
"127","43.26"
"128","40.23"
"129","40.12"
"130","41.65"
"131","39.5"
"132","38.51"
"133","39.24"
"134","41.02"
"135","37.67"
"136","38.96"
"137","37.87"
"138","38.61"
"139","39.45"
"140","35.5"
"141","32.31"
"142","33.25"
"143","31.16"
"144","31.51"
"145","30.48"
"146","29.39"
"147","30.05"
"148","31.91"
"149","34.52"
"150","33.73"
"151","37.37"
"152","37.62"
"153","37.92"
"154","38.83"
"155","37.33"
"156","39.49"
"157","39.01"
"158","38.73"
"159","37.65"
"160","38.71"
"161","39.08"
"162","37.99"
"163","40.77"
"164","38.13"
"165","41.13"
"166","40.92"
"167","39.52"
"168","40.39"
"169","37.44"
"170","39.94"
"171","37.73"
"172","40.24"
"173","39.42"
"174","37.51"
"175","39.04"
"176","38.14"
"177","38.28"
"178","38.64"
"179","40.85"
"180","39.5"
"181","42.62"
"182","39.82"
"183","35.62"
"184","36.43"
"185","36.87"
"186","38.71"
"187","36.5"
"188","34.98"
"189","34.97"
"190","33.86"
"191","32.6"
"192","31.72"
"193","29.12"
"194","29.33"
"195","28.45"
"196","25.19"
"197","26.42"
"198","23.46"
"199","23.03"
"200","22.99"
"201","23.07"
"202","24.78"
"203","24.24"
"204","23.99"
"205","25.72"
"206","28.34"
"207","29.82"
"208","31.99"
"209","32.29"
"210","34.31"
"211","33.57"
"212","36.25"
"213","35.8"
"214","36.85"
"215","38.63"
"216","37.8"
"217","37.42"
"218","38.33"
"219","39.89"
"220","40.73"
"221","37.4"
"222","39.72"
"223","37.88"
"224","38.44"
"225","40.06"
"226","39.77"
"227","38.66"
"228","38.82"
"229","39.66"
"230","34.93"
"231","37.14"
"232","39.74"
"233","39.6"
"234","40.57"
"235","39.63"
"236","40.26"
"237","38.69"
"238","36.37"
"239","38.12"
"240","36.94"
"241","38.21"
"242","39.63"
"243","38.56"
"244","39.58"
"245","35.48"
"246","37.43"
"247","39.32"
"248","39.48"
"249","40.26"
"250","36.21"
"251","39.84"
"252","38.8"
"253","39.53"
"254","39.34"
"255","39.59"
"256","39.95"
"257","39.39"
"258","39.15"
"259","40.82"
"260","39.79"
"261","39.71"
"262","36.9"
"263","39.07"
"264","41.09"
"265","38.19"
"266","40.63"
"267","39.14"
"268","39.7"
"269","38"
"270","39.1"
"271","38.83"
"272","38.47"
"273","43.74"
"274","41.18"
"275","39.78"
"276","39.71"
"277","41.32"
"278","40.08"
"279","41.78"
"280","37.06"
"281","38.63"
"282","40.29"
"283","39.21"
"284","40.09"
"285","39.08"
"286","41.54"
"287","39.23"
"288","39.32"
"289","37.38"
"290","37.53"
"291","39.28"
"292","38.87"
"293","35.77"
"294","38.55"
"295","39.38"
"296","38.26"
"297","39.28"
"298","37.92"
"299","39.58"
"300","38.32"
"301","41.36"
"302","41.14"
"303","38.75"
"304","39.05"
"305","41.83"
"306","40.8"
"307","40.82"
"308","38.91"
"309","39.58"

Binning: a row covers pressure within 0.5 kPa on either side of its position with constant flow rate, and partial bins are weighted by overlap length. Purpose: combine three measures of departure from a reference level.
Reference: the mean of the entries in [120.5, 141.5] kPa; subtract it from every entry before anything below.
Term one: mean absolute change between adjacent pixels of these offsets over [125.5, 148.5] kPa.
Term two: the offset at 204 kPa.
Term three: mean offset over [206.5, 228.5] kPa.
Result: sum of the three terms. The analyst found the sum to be -18.7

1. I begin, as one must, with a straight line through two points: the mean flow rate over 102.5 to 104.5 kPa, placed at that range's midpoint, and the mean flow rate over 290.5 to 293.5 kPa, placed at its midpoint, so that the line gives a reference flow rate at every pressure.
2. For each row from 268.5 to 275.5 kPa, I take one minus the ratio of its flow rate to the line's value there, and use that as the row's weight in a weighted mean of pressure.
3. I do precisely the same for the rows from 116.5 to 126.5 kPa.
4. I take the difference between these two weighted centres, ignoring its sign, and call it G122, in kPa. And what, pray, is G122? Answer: 152.4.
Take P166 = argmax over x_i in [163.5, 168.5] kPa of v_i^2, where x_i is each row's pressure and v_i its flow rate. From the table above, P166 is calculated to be 165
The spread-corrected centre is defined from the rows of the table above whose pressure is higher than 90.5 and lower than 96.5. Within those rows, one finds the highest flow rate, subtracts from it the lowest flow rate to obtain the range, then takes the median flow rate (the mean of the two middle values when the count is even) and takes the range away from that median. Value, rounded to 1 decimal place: 36.7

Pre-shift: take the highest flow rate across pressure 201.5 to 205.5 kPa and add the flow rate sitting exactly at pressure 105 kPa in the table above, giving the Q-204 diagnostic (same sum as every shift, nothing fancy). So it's 67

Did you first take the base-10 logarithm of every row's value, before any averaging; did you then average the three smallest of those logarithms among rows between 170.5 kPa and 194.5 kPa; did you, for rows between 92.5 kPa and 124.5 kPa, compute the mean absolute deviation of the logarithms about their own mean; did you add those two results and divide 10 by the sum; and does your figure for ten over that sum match 6.6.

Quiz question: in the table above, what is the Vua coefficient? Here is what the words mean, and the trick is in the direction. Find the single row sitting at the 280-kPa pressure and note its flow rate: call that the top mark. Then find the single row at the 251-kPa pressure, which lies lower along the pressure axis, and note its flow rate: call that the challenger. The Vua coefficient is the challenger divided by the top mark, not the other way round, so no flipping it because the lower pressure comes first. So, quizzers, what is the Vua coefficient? 1.08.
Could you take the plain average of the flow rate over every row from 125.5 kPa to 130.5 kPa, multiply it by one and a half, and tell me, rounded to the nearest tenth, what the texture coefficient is 62.7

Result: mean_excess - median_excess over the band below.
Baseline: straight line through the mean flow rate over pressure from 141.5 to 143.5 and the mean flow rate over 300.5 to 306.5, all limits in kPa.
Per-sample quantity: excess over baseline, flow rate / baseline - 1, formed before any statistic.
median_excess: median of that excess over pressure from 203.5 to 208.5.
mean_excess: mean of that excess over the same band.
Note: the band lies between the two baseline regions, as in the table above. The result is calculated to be -0.011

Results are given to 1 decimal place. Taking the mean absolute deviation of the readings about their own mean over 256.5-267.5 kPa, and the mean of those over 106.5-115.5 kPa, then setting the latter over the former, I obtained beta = 48.0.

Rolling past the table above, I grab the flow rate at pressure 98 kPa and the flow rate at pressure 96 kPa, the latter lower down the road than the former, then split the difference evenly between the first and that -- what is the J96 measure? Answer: 39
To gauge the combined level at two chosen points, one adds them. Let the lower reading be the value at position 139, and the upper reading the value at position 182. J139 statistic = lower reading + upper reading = 79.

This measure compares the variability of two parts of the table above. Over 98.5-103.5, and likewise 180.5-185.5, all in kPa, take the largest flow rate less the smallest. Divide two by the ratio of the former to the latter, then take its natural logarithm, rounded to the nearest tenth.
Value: 1.9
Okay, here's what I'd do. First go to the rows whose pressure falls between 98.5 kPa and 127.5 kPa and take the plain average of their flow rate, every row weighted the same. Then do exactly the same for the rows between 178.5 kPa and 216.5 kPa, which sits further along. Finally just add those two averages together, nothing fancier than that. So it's 75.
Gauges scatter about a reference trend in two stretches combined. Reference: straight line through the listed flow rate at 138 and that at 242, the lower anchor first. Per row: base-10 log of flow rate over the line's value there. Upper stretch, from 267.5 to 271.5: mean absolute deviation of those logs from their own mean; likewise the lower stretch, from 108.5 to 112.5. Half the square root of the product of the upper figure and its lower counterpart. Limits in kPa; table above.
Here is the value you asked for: 0.0042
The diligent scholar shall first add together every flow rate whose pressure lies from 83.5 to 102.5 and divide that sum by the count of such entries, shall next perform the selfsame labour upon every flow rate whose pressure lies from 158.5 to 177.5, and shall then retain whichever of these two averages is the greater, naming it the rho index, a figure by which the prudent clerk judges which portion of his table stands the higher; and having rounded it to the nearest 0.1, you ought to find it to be 39.2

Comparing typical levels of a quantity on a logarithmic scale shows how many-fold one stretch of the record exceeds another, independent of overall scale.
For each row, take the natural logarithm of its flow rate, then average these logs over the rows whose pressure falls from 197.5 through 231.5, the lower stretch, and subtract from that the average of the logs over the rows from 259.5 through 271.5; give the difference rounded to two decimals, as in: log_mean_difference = -0.17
